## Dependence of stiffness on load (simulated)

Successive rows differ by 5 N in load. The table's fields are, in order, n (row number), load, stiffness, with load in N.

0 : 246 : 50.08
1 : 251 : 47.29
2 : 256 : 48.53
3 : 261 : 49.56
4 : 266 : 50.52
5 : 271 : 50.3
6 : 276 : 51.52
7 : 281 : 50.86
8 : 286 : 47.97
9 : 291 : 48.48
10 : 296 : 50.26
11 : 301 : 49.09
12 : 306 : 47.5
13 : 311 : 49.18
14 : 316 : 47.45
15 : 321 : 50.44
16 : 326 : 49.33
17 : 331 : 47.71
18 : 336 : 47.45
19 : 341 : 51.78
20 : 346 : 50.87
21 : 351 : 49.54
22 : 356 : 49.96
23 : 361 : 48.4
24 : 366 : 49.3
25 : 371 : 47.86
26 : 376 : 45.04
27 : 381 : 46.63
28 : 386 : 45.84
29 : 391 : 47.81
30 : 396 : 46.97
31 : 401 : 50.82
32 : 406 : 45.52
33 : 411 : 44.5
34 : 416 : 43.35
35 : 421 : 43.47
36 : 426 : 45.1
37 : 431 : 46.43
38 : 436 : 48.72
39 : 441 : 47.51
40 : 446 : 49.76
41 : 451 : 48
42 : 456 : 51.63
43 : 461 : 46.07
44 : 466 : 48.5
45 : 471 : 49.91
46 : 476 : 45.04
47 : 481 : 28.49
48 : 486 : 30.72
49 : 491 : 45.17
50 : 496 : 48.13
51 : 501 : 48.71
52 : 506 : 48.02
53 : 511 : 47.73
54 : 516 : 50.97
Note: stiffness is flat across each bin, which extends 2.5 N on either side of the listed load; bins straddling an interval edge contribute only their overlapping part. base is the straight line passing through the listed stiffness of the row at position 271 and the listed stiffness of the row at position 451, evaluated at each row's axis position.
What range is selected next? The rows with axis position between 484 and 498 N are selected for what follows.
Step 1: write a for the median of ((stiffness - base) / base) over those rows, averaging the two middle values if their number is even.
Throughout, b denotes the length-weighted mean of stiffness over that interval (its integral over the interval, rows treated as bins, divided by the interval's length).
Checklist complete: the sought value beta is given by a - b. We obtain -42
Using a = -0.05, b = 41.5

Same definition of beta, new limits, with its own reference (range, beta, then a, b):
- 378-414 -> -47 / -0.05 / 46.8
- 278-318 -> -49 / -0.02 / 48.9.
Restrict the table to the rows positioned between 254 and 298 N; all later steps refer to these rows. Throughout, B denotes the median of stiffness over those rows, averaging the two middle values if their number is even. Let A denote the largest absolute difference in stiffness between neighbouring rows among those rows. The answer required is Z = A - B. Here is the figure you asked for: -47.4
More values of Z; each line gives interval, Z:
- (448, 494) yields -29.5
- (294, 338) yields -46.1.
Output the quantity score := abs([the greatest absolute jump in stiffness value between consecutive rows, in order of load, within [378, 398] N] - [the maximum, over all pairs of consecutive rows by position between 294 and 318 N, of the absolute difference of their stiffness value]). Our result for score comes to 0.2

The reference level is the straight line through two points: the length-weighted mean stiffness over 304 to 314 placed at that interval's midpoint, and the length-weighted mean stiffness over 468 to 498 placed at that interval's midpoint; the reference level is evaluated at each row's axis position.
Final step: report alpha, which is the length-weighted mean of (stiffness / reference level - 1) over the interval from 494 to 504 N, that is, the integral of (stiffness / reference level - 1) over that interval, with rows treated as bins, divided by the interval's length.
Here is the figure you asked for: 0.19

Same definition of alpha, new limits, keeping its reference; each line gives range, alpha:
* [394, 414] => 0.05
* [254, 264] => -0.02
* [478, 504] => -0.01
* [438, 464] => 0.14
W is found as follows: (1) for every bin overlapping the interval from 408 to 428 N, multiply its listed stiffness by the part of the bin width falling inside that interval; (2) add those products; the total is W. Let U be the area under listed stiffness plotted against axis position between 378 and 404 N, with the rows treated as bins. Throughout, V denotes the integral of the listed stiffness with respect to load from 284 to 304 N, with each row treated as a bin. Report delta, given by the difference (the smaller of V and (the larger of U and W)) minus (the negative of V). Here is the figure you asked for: 1958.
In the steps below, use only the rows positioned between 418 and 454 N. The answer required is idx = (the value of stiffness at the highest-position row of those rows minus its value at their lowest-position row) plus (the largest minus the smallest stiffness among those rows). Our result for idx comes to 11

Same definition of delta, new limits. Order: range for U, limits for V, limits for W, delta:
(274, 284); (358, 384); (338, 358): 2244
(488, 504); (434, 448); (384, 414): 1361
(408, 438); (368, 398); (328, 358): 2804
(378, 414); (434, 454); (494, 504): 1943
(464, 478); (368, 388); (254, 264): 1599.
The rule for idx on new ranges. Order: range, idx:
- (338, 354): 0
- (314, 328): 5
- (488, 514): 6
